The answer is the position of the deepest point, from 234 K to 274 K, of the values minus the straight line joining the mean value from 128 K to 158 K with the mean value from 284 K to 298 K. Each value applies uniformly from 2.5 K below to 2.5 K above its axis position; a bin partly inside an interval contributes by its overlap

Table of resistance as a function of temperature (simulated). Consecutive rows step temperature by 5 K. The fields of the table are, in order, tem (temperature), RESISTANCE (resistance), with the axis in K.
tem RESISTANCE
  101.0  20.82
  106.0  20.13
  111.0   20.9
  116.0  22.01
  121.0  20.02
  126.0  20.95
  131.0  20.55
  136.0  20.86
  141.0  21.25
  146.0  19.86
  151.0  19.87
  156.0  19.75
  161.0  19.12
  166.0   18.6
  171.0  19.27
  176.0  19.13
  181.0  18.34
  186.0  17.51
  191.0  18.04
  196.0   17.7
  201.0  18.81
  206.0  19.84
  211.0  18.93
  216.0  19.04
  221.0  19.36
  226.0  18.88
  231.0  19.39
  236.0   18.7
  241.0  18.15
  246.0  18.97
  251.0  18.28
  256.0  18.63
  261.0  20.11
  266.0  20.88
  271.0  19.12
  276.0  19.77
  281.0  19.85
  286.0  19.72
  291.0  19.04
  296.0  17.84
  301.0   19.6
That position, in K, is 241.0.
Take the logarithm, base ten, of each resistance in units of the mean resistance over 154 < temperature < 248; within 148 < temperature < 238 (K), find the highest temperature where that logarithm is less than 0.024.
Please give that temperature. 236.0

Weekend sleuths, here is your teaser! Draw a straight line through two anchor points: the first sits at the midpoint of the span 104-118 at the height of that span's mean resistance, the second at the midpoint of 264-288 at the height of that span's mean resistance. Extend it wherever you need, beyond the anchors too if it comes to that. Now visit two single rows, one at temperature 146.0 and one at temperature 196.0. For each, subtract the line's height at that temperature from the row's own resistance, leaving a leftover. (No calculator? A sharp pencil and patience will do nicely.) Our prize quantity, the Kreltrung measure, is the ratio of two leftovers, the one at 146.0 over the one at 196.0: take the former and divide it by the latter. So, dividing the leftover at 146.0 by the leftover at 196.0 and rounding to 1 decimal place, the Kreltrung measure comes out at 0.3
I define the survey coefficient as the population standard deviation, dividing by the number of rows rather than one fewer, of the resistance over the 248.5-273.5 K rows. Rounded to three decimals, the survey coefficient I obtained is 0.961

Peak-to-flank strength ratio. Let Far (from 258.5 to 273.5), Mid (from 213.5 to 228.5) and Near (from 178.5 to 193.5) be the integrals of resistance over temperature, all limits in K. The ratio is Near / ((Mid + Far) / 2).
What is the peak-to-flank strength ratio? 0.92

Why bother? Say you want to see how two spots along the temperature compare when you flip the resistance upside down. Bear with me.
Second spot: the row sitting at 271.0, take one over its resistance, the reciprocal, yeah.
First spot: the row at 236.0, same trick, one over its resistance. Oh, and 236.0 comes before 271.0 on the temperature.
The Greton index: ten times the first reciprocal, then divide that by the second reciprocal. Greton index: 10.2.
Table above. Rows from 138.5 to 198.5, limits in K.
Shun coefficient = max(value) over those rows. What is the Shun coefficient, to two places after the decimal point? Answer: 21.25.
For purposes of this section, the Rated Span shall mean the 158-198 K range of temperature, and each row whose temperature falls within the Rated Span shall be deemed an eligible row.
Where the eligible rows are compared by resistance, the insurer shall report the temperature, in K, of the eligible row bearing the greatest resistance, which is 171.0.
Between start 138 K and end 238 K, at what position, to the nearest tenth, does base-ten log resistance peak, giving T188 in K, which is 141.0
